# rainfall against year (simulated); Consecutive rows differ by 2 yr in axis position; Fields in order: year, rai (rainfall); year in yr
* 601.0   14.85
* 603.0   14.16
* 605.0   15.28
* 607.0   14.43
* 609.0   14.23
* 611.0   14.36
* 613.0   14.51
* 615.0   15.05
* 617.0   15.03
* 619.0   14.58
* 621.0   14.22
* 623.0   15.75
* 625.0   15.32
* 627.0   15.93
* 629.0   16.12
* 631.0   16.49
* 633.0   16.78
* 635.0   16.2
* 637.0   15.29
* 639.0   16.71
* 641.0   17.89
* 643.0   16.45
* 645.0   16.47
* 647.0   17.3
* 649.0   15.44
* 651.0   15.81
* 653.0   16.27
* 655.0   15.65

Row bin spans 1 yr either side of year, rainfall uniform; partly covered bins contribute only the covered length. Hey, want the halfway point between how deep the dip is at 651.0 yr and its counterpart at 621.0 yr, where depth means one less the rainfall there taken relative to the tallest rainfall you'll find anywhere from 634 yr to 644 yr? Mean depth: 0.161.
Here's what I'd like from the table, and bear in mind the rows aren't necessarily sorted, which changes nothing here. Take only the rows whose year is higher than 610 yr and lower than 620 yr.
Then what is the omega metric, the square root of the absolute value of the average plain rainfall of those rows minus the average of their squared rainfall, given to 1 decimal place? 14.2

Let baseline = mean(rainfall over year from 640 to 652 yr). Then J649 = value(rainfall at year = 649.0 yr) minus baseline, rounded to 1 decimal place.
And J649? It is -1.1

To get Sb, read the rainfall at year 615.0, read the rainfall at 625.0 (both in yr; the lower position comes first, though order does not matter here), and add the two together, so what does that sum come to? 30.4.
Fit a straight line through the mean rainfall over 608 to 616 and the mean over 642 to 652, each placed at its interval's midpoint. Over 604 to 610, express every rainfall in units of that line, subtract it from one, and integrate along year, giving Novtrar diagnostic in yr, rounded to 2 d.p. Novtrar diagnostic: -0.15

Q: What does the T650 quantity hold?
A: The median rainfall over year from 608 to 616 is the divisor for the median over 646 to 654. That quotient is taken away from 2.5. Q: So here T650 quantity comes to 1.39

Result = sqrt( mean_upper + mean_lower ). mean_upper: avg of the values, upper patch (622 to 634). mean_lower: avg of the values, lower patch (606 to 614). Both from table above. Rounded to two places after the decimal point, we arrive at 5.52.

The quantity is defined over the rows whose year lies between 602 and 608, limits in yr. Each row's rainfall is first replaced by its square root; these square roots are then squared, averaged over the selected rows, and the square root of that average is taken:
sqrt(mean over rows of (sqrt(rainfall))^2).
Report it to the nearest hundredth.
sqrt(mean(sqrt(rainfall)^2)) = 3.82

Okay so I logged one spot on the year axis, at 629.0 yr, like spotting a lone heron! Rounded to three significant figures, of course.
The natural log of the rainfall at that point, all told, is 2.78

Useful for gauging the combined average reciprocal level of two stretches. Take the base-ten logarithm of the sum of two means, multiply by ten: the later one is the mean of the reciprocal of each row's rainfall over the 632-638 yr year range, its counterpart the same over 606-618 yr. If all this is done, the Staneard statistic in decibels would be -8.84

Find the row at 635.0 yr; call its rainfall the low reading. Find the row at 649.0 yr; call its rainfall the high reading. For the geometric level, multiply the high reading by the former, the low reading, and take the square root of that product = 15.8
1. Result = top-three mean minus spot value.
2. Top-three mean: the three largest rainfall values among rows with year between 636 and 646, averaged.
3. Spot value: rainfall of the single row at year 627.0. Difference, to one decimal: 1.1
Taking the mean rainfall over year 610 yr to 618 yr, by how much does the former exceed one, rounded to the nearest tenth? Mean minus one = 13.7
